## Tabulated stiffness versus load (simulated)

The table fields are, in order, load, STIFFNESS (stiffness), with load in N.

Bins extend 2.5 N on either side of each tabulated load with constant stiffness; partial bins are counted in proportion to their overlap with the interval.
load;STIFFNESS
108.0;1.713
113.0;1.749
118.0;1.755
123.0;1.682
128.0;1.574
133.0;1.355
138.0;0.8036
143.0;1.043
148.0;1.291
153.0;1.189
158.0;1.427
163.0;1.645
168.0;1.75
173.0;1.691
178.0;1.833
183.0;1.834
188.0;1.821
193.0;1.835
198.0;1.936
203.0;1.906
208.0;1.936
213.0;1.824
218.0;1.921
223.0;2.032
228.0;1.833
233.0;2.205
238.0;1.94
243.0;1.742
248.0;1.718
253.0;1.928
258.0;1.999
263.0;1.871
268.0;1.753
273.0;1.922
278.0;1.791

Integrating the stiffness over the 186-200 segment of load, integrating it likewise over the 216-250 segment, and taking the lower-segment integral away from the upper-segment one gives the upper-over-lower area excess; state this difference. 39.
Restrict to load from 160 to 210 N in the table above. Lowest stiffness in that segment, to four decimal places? 1.6450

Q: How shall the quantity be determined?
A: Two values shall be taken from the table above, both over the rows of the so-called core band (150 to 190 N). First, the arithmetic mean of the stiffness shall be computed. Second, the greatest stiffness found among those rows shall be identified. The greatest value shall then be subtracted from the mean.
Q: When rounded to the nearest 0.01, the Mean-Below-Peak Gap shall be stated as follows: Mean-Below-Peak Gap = -0.19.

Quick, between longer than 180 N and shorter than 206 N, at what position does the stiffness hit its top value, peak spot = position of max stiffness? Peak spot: 198.0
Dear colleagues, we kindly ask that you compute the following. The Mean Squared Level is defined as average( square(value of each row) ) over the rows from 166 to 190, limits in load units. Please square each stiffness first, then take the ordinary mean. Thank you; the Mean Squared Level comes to 3.19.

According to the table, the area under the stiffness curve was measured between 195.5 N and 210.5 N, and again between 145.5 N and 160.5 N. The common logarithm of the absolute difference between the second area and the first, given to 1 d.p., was 1.0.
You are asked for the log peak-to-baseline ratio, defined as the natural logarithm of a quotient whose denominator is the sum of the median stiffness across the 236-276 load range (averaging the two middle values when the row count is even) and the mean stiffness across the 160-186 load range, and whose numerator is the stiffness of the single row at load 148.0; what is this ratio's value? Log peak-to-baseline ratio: -1.0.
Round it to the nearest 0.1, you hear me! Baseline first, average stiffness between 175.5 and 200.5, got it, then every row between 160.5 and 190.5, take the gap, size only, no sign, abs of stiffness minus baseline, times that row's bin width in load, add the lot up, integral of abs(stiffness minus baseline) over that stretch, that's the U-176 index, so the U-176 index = 2.7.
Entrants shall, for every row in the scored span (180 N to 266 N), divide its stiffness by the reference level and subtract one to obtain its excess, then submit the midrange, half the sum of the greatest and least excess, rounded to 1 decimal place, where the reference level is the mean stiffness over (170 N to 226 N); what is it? 0.0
